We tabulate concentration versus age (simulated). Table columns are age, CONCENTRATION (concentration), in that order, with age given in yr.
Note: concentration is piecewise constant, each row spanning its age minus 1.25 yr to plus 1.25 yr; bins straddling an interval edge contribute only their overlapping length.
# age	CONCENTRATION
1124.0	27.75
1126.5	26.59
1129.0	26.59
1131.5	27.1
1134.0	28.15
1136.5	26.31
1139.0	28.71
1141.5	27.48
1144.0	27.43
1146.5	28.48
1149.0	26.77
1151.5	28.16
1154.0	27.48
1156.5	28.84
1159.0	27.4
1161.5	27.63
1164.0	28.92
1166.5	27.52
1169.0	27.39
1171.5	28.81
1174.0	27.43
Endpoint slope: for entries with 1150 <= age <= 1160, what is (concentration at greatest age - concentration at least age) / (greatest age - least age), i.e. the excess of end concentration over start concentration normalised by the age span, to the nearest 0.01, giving -0.10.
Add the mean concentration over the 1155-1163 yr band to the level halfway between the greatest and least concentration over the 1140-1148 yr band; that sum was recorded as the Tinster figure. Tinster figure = 55.9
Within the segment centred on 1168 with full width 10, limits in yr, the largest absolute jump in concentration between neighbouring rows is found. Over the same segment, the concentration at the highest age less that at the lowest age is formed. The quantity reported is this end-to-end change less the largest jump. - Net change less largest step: -1.5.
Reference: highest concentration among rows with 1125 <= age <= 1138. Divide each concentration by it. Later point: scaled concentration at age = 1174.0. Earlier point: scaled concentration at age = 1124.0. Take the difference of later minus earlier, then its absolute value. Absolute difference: 0.011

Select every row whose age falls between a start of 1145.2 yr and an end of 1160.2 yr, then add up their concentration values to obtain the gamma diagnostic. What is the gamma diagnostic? 167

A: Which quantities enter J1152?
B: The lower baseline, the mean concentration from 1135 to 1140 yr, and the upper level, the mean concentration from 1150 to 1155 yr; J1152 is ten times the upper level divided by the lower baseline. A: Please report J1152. 10.1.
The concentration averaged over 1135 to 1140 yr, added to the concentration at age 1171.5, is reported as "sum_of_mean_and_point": 56.3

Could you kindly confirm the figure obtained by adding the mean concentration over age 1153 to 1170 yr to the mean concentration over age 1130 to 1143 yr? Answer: 55.4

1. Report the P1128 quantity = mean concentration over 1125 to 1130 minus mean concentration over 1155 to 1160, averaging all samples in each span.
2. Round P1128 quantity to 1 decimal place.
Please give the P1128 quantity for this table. -1.5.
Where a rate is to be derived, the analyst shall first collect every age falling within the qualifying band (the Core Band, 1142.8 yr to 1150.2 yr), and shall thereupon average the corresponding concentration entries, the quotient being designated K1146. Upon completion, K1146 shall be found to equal 27.6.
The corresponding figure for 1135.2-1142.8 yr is 27.5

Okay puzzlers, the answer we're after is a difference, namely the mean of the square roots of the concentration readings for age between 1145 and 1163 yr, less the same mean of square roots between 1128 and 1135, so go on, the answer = 0.05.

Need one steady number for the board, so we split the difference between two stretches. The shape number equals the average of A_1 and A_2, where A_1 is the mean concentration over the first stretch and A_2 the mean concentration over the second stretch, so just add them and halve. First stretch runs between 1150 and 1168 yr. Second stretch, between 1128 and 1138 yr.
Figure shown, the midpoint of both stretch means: 27.5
